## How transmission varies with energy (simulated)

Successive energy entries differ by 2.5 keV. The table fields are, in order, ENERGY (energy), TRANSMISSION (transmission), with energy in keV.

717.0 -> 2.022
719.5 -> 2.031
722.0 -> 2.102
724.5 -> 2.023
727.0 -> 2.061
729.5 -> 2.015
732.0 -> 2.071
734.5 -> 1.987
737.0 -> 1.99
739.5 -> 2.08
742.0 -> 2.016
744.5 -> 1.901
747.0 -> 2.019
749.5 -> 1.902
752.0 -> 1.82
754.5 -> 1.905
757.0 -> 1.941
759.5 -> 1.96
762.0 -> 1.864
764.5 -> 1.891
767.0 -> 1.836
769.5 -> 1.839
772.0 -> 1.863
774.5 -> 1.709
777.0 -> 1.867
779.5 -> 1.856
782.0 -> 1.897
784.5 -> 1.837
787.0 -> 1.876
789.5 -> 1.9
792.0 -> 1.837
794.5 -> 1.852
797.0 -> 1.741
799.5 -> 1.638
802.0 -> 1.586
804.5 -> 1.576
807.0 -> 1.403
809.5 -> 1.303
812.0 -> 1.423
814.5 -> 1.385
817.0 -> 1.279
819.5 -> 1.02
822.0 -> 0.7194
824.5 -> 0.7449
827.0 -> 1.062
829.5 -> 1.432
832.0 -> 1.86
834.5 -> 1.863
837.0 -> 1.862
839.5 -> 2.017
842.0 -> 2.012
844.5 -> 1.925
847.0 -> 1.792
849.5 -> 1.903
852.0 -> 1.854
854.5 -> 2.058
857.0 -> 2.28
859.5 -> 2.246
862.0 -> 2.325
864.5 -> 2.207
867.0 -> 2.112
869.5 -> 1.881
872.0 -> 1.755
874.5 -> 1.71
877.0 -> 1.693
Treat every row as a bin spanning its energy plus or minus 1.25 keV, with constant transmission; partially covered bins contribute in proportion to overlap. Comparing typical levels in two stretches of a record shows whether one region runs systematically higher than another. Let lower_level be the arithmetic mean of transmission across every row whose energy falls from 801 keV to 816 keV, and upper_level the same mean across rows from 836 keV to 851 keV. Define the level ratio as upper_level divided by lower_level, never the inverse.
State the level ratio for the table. 1.3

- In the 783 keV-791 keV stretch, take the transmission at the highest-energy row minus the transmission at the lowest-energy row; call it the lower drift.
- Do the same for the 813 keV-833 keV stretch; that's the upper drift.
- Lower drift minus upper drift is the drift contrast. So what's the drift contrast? -0.41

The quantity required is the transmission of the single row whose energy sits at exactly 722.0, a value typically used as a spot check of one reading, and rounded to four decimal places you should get 2.1020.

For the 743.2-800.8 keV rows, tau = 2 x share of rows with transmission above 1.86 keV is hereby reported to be 1.1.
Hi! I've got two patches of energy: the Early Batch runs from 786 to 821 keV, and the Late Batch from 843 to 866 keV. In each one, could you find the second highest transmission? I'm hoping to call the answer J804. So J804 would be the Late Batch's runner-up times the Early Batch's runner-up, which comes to 4.28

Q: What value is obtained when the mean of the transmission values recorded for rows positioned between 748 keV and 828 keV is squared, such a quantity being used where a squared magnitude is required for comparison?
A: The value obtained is 2.7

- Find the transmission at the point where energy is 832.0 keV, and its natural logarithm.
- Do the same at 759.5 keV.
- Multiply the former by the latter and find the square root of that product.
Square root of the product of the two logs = 0.65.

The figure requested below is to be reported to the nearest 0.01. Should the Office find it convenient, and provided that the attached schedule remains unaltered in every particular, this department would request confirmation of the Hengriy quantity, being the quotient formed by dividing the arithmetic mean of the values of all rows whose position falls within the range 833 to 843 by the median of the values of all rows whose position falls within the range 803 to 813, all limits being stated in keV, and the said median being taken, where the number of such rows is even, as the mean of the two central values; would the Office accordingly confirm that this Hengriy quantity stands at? 1.37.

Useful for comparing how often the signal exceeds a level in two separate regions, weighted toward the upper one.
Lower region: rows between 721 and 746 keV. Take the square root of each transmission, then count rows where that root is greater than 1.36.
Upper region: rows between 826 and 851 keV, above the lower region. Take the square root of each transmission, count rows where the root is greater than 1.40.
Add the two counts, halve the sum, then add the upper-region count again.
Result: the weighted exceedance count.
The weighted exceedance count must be 8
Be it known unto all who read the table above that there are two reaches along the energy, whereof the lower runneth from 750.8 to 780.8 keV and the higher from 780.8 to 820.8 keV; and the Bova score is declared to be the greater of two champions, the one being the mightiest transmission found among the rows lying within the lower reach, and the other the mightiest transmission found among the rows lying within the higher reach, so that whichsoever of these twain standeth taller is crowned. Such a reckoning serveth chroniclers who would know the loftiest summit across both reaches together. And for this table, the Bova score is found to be 2.0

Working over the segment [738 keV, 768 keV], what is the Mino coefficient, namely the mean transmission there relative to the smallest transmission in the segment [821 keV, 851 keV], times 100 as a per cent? 268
